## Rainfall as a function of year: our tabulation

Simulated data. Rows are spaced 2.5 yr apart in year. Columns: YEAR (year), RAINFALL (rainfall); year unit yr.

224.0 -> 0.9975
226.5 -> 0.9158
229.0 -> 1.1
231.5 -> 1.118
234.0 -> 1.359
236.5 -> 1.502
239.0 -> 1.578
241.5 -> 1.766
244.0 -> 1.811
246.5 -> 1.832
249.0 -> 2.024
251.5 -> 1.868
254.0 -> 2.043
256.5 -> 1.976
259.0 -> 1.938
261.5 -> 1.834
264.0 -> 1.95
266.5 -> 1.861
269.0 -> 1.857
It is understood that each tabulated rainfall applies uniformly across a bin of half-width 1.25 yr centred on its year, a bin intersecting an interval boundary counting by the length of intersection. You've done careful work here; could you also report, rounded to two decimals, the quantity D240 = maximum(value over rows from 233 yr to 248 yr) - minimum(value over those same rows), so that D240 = 0.47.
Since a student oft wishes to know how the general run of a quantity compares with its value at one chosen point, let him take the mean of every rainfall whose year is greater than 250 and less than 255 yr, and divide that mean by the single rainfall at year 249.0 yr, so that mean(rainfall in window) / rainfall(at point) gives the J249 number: 0.97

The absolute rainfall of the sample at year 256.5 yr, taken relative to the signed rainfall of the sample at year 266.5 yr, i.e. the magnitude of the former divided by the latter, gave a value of 1.1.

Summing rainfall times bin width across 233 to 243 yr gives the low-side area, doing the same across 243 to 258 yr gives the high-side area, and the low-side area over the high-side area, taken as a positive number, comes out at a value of 0.54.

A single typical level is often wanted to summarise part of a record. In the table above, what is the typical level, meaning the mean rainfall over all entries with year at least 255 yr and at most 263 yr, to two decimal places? 1.92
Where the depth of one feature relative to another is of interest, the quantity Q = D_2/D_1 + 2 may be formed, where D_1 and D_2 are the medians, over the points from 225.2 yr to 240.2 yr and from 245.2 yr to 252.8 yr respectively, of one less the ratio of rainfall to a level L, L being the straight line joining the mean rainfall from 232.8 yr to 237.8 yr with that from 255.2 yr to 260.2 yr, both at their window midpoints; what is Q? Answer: 1.1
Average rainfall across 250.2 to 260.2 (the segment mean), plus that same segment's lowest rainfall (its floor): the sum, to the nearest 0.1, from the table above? 3.8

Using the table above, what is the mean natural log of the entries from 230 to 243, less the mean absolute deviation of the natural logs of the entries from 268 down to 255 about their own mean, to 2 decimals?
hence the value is 0.34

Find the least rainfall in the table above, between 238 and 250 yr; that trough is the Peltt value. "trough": 1.578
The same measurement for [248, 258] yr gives 1.868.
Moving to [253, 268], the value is 1.834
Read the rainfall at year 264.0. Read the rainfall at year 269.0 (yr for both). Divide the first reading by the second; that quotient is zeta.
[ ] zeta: 1.05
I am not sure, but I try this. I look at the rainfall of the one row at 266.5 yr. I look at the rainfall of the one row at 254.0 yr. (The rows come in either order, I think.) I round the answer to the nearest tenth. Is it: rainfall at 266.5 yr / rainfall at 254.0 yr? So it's 0.9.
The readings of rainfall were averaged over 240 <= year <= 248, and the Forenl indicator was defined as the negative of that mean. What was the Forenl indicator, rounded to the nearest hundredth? -1.80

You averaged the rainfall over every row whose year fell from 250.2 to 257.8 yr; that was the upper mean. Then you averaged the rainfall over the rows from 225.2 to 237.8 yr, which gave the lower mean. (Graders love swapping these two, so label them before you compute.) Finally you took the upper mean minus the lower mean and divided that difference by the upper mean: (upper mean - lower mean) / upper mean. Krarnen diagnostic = 0.389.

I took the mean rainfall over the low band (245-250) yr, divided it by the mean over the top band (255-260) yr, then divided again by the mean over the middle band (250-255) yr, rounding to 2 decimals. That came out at 0.50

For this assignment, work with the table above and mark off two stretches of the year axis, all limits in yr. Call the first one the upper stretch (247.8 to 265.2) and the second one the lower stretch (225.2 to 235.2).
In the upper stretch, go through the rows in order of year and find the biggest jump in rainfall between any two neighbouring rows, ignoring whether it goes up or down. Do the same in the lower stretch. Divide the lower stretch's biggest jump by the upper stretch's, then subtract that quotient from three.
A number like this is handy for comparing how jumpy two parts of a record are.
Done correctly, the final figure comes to 1.6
